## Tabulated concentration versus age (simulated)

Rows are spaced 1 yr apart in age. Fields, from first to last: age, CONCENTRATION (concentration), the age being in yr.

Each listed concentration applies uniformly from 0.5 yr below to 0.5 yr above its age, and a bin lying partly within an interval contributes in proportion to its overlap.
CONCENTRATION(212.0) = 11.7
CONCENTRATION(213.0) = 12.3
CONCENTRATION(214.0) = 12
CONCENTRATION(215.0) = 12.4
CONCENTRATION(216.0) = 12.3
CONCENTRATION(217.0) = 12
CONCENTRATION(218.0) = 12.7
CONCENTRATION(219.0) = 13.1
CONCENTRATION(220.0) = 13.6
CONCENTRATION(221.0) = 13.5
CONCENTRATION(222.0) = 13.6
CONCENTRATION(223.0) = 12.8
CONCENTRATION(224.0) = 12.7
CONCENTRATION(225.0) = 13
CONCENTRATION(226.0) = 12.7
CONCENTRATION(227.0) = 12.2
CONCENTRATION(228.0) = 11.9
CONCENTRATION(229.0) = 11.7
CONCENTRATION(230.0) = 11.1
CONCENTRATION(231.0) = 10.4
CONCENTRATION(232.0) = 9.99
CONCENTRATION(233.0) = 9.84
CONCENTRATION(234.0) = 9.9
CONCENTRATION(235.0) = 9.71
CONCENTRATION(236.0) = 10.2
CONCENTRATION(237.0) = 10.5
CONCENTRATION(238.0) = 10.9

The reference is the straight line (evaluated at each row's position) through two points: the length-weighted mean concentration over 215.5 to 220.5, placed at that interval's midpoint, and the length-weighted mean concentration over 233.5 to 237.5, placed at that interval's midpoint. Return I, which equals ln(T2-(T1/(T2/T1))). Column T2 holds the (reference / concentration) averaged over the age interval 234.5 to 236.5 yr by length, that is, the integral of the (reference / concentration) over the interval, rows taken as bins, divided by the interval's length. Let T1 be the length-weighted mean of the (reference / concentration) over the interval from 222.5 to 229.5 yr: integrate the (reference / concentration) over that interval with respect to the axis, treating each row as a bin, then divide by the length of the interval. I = -1.8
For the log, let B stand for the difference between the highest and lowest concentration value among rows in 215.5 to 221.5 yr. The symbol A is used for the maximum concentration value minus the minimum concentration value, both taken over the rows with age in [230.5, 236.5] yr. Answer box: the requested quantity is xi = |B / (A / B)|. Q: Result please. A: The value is 3.7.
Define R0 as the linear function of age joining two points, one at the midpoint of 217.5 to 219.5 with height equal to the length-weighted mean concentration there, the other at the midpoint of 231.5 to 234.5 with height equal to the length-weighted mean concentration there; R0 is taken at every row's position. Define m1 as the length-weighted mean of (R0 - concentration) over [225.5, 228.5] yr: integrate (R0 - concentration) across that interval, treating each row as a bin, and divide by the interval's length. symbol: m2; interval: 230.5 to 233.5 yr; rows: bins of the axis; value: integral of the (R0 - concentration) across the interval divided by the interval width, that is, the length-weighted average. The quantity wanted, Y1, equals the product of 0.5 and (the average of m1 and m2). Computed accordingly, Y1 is -0.3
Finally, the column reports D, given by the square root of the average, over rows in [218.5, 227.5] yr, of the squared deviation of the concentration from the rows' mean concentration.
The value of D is 0.45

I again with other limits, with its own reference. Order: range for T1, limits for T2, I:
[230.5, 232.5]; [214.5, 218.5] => -5.5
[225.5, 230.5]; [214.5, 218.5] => -1.6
